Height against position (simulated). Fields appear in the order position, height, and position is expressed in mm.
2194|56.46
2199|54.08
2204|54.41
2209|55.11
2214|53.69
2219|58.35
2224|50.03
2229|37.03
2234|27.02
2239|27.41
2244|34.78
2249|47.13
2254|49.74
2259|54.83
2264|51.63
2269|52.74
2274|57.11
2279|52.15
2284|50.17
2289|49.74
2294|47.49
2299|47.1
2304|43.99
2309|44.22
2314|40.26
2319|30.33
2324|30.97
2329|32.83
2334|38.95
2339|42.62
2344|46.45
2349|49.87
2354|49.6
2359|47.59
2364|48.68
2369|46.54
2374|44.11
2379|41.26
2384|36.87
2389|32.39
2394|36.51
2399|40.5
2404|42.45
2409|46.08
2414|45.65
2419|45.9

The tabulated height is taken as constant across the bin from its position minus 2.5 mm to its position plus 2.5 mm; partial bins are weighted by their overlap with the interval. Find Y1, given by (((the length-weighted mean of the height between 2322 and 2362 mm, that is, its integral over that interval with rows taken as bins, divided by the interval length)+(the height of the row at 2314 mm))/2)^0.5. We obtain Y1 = 6.4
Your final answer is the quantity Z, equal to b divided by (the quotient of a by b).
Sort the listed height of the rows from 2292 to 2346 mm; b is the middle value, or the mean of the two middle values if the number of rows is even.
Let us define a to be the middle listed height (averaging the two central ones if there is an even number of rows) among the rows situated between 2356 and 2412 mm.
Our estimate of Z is 43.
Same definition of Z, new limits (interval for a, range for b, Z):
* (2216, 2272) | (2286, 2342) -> 37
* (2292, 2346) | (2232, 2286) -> 59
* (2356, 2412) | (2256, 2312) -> 59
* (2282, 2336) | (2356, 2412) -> 41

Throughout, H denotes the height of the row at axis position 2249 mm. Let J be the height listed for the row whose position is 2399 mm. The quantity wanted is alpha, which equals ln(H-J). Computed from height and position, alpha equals 1.9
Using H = 47.13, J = 40.5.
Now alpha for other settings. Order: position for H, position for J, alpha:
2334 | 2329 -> 1.8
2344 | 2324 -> 2.7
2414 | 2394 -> 2.2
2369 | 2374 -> 0.9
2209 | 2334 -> 2.8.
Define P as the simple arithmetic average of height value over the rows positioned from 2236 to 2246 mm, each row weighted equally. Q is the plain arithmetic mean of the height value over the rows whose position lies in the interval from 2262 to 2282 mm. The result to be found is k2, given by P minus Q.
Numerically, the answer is -22.3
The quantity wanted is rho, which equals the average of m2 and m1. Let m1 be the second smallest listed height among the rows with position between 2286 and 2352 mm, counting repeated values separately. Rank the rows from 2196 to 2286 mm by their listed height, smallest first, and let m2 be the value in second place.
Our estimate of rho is 29.2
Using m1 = 30.97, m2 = 27.41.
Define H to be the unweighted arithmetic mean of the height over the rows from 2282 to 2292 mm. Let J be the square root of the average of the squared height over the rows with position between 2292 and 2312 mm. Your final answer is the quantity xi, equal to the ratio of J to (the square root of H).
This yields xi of 6.5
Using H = 50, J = 46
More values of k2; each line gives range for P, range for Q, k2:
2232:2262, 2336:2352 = -6.2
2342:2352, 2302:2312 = 4.1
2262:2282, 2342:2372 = 5.3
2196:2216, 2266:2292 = 1.9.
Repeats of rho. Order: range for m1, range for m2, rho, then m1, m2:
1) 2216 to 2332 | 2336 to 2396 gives 32.0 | 27.41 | 36.51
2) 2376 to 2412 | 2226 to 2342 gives 32.0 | 36.51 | 27.41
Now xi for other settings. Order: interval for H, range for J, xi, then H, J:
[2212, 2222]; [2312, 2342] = 4.9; 56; 36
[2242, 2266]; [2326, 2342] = 5.6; 48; 38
